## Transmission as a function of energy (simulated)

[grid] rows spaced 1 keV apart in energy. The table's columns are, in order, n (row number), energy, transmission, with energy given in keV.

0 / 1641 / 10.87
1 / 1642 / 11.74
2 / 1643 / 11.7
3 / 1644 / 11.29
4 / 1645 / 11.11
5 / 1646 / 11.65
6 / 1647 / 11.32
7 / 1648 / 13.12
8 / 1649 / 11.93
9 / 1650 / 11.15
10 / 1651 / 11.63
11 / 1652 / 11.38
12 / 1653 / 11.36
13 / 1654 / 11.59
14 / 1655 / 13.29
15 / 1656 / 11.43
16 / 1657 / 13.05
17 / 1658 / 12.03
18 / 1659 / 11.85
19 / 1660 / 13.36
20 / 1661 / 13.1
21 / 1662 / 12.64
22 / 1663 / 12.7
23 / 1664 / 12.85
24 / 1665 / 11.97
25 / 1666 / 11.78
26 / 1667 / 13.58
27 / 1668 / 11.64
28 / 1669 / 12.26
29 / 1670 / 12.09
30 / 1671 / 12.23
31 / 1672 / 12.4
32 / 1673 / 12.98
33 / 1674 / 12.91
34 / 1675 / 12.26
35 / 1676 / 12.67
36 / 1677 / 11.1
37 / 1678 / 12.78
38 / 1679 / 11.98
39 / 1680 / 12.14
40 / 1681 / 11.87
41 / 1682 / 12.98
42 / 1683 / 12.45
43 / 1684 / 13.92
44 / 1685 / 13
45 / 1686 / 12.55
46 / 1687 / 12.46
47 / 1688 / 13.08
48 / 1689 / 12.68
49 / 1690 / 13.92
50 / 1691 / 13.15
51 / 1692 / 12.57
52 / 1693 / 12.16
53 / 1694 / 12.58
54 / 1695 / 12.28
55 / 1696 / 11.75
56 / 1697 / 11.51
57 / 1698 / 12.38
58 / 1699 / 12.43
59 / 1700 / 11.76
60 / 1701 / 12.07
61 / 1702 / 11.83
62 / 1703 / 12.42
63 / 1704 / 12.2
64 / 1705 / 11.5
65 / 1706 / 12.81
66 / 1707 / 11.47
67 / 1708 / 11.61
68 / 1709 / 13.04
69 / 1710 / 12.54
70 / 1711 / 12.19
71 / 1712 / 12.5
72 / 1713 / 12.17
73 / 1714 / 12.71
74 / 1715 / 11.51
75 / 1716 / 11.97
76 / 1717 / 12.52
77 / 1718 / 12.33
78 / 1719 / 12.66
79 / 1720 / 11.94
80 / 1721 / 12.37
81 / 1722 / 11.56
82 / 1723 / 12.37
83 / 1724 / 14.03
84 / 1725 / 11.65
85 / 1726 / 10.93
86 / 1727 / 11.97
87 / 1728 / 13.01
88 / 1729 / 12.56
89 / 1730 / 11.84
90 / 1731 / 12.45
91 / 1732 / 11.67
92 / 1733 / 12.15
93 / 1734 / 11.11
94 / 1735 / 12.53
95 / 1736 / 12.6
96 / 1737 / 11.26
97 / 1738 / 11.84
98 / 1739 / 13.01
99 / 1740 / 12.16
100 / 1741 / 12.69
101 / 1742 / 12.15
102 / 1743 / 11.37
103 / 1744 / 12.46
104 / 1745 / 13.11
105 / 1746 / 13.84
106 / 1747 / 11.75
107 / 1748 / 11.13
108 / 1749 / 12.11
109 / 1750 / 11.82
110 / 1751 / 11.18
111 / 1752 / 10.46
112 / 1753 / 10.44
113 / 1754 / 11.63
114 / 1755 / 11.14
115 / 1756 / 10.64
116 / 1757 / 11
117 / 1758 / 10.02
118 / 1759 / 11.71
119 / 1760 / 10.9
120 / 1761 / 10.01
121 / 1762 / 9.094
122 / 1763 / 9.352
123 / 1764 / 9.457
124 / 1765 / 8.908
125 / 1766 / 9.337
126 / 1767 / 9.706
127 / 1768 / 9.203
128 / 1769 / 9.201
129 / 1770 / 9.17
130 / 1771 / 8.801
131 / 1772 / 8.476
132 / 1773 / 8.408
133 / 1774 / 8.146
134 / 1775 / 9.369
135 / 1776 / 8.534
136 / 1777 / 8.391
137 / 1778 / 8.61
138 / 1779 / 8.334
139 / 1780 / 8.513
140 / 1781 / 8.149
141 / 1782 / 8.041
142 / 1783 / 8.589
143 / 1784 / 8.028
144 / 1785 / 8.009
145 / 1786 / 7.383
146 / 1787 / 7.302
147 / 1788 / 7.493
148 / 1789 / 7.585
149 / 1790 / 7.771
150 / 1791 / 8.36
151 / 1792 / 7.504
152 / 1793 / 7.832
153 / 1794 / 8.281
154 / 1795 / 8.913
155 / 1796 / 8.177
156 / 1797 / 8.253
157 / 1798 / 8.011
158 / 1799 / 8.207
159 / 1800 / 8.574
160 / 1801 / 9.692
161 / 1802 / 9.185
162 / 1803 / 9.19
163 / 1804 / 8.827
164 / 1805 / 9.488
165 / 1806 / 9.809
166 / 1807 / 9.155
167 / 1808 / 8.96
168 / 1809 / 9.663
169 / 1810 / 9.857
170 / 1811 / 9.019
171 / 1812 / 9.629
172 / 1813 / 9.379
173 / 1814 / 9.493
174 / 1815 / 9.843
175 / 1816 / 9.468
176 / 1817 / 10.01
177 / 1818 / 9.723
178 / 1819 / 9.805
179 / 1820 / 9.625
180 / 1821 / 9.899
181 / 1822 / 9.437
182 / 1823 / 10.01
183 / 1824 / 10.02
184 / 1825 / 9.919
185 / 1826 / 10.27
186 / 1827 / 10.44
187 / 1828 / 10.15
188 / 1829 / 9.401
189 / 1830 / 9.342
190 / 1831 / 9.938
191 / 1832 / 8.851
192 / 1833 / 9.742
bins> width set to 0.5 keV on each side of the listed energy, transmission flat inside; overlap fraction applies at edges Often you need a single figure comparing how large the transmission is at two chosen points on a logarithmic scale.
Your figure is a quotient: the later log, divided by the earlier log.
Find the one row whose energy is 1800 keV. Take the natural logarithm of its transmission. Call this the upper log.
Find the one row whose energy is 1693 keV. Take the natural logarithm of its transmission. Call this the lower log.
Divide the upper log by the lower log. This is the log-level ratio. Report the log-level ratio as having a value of 0.86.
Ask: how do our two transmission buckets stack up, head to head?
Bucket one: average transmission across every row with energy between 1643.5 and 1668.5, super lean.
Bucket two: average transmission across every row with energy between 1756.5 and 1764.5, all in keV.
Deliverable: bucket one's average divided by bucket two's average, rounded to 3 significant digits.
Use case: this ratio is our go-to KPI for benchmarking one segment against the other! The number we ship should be 1.19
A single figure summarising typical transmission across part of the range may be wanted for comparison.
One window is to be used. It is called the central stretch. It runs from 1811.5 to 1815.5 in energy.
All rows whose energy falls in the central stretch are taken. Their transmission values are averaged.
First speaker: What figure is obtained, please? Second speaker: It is 10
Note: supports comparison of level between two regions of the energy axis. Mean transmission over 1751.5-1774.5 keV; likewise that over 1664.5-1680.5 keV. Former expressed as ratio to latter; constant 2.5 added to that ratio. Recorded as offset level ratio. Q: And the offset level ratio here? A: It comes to 3.30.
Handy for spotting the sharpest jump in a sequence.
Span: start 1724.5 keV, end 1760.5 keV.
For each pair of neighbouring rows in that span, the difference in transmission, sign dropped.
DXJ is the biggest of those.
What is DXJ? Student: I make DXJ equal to 2.1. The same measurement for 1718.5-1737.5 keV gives 2.4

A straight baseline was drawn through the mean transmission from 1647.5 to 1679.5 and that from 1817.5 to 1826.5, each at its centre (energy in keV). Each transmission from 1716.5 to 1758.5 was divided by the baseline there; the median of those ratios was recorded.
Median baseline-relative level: 1.07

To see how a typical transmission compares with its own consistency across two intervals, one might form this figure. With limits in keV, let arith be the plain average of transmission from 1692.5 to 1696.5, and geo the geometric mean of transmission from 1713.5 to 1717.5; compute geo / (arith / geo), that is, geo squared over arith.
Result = 12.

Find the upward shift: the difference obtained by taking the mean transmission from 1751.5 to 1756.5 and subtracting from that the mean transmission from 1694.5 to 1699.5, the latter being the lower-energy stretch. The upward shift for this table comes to -1.2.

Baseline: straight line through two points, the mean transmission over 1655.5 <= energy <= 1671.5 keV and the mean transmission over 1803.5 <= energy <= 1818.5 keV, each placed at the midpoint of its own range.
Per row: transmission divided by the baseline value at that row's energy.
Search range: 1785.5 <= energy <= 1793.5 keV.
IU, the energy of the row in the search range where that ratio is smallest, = 1787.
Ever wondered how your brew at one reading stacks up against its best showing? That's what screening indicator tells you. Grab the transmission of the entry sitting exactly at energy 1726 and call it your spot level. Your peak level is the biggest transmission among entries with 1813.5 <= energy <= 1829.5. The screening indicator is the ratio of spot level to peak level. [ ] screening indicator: 1.05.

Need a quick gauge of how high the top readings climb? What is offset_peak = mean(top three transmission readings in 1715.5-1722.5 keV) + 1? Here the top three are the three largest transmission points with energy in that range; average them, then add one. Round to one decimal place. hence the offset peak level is 13.5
